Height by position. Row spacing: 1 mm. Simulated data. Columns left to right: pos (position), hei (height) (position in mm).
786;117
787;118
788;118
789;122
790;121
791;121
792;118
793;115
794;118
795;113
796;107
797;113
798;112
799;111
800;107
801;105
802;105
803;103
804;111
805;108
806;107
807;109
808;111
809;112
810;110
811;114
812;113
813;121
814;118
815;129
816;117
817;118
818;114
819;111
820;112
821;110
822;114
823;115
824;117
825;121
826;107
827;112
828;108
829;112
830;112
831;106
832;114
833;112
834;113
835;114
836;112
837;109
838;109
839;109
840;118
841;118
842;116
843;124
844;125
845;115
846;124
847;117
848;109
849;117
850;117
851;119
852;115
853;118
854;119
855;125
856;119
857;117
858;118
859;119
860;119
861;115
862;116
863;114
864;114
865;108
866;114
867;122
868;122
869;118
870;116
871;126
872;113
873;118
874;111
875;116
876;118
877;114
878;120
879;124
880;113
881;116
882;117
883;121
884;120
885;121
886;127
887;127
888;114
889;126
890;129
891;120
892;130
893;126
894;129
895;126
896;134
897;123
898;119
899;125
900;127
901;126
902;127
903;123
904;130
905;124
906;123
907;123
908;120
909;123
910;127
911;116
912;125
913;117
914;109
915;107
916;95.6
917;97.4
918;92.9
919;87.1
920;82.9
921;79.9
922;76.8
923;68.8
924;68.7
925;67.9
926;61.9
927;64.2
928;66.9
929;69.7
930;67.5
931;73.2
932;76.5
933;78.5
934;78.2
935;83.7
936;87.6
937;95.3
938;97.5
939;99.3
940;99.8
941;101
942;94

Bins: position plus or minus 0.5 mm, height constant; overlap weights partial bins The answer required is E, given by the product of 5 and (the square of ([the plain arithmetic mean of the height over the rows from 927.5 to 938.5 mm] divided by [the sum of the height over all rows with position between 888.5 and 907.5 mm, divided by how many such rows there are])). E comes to 2.0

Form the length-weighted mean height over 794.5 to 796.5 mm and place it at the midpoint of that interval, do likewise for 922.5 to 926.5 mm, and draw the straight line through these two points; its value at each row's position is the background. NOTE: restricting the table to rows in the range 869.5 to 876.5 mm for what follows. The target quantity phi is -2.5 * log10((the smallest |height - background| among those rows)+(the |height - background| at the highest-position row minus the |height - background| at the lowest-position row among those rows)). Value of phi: -3.74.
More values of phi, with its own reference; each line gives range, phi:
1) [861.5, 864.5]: -3.51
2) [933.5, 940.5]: -3.95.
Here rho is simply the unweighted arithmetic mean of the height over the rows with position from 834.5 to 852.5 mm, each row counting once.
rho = 116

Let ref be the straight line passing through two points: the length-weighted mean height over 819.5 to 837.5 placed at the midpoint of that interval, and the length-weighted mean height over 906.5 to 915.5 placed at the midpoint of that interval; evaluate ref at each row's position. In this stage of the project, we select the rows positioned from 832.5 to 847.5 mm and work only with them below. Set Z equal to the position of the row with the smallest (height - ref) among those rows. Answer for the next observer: 839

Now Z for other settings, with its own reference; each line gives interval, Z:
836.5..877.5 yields 865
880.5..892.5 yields 888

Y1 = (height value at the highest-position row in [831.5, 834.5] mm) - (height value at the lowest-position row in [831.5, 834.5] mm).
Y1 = -1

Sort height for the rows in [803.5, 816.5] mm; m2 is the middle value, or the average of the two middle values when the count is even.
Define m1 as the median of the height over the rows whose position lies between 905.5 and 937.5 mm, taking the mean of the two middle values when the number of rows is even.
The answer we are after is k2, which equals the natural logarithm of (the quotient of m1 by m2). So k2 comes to -0.27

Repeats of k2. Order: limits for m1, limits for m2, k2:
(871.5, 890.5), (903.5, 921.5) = 0.01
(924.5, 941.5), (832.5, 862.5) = -0.40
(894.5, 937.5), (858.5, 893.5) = -0.19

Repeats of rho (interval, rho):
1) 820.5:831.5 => 112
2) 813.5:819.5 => 118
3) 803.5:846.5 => 114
